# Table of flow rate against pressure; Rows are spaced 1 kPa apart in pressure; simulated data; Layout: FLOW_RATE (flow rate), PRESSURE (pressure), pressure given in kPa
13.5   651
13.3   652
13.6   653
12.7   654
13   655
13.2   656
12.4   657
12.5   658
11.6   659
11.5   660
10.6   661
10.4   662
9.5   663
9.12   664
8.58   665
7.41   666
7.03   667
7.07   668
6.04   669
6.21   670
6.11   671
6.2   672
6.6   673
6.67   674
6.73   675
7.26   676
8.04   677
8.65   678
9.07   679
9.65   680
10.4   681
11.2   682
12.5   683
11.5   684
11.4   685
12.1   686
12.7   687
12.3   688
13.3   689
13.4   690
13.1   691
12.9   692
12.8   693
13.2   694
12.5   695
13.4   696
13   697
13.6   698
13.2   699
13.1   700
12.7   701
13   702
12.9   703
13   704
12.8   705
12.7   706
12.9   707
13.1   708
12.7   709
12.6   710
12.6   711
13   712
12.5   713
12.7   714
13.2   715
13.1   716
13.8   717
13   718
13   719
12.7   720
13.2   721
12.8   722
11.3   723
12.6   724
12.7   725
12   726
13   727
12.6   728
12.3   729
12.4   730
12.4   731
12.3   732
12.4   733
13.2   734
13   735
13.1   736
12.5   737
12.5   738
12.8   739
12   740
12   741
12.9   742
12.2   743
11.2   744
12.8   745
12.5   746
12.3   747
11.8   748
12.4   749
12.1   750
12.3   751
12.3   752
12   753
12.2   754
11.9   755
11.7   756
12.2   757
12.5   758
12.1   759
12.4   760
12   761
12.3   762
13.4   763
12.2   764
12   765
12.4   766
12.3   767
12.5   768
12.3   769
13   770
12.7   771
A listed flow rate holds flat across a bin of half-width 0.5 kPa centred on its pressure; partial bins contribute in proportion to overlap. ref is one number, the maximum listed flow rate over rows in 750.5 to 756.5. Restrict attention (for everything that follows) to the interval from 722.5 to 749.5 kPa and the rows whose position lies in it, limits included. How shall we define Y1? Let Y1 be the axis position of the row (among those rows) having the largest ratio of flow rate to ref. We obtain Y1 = 734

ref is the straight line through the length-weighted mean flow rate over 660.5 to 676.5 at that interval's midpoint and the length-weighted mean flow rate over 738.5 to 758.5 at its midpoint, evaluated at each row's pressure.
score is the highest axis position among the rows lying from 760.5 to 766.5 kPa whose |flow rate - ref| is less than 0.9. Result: 766 kPa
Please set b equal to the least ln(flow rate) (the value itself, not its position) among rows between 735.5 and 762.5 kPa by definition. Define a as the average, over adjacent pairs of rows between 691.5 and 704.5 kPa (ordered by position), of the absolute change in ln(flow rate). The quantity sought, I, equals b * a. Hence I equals 0.0695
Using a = 0.029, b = 2.42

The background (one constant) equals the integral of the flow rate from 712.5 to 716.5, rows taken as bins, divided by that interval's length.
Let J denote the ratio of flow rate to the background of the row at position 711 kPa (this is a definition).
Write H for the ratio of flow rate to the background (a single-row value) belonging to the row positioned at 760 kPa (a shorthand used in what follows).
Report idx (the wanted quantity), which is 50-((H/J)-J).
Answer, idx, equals 49.99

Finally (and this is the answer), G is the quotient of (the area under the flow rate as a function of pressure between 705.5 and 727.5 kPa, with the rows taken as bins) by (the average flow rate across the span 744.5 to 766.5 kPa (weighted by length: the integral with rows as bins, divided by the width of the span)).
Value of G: 23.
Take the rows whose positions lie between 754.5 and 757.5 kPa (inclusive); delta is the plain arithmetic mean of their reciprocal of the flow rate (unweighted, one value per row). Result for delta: 0.084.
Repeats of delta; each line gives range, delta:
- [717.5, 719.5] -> 0.077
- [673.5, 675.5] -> 0.149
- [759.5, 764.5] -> 0.080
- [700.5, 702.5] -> 0.078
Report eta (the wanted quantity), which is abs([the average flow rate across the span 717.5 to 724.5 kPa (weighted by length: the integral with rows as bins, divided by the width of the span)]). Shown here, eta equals 12.7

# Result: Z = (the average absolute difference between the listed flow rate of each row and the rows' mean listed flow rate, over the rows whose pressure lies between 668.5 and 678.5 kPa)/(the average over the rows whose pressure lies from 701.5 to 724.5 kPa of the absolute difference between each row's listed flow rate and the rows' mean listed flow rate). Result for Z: 2.5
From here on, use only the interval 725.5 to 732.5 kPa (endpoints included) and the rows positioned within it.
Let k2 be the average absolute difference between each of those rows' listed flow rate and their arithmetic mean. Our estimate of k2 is 0.212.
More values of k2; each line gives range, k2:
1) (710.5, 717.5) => 0.331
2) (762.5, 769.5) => 0.290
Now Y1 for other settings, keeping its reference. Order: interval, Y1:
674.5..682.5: 682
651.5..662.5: 653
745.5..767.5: 763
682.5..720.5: 717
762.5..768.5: 763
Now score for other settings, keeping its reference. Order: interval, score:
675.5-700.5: 679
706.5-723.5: 723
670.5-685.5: 679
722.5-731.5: 723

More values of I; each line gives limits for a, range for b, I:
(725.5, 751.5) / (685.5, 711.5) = 0.0897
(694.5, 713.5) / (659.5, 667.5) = 0.0451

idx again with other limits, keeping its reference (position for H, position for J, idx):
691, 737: 49.92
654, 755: 49.86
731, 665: 49.22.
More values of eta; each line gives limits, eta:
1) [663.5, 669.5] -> 7.5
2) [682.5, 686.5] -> 11.9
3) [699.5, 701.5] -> 12.9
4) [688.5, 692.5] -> 13.2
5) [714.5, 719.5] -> 13.2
